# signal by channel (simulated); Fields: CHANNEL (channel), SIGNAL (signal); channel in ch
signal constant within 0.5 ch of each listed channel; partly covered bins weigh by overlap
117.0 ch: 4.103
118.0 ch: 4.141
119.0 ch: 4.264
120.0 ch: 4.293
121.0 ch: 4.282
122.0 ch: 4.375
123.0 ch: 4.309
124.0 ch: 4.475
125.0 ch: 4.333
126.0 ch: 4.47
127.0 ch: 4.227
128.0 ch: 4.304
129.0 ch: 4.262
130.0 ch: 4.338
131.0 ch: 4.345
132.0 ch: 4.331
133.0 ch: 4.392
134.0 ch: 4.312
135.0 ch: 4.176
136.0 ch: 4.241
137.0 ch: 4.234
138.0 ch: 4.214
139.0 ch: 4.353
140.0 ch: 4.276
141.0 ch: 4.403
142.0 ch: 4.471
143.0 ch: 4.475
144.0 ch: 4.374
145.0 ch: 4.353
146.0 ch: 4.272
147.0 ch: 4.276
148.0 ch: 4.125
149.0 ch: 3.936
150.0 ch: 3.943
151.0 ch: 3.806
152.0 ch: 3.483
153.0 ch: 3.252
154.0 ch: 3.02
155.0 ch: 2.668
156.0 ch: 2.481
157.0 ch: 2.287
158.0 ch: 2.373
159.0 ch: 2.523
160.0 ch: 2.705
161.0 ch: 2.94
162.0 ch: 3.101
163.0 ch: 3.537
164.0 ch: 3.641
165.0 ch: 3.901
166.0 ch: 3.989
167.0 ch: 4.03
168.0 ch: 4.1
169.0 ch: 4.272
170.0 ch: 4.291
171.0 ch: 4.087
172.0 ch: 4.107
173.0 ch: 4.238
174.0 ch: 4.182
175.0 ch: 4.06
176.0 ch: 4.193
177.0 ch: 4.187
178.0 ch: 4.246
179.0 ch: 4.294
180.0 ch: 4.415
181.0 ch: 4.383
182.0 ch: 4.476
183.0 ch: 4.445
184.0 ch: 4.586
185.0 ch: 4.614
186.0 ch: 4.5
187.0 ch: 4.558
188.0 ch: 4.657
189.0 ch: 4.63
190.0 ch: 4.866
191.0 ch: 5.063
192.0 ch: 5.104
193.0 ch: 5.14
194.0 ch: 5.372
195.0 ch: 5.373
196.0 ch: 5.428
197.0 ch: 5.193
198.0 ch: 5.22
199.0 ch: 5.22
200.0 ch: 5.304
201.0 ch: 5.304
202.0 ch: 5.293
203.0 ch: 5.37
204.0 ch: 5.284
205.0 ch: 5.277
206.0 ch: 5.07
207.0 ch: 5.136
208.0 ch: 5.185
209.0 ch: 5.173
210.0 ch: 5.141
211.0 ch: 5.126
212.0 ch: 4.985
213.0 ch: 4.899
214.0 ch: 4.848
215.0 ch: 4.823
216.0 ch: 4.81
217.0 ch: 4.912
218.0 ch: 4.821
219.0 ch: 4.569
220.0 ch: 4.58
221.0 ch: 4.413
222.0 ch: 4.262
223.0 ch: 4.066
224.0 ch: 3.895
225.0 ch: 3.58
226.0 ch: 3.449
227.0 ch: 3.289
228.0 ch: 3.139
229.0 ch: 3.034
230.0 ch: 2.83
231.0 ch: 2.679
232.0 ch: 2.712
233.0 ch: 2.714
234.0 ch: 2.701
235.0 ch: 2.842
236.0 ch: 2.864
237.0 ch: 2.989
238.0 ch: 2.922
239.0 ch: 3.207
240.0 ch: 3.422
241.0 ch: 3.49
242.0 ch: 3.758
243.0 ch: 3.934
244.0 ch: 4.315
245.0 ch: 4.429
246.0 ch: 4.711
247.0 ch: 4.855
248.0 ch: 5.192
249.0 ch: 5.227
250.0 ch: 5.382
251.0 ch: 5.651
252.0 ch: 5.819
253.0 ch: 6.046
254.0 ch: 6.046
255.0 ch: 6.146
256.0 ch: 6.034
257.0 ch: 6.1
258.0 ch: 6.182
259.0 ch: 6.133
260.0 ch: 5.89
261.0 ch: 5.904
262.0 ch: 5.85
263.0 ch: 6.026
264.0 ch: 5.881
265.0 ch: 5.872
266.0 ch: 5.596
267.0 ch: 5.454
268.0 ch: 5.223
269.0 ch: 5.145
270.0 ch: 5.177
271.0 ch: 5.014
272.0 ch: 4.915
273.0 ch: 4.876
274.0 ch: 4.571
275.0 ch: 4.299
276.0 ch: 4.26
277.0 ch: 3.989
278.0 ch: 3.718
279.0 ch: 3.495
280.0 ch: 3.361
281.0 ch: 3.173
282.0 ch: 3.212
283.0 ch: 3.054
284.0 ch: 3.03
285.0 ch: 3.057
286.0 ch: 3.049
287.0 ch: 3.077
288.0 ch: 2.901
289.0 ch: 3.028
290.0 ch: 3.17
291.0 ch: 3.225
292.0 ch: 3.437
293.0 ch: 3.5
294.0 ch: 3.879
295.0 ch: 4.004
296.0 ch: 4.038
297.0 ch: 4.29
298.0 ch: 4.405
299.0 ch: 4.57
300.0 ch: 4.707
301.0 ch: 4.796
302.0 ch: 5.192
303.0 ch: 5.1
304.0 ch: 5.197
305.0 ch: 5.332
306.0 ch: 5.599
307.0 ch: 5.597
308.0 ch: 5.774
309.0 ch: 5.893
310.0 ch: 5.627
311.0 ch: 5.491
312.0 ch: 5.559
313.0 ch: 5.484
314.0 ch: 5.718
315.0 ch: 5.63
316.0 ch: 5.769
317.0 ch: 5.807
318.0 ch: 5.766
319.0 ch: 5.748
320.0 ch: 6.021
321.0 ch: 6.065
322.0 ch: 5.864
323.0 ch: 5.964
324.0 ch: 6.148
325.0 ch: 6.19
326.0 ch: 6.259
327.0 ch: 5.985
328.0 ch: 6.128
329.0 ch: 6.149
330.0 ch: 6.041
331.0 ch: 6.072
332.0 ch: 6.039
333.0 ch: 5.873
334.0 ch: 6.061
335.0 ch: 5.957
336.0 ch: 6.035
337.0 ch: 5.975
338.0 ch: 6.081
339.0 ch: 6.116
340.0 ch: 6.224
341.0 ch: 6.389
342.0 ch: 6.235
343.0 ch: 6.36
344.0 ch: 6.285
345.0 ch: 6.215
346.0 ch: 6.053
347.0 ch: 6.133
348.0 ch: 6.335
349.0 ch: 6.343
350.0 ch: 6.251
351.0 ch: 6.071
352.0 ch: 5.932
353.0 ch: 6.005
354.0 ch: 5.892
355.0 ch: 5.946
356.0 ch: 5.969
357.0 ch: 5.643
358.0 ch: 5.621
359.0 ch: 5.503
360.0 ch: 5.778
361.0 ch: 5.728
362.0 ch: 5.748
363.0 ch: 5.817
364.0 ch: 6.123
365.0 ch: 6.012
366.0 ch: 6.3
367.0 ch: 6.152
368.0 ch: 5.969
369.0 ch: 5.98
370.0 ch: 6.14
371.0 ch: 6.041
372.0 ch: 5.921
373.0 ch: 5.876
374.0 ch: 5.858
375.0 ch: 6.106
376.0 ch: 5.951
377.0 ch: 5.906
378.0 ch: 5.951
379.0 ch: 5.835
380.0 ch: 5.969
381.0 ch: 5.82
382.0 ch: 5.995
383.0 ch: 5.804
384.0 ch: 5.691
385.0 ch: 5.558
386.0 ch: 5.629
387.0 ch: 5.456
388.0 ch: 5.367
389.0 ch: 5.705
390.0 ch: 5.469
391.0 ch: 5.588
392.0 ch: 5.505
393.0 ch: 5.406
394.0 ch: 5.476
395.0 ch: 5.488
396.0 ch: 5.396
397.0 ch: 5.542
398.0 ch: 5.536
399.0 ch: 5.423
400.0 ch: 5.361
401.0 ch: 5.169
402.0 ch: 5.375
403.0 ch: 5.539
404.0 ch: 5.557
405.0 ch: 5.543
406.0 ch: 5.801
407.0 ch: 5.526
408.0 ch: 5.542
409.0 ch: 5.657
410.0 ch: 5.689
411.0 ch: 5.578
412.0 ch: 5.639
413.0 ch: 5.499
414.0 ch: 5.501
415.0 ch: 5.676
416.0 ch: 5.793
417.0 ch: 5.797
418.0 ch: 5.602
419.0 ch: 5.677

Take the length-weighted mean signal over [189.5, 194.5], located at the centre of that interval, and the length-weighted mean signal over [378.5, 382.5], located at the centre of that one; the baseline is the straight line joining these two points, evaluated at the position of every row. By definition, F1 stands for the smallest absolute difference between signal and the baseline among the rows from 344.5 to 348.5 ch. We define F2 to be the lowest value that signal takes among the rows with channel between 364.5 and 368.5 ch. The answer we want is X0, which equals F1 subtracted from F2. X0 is 5.7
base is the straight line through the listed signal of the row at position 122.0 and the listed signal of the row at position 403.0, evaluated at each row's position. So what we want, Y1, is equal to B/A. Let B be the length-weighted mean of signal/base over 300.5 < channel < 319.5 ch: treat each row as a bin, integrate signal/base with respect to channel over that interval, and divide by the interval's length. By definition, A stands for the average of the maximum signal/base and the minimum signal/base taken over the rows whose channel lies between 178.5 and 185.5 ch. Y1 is 1.11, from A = 0.96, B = 1.07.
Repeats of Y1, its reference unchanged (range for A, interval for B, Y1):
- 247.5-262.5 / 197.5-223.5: 0.91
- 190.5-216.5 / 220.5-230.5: 0.69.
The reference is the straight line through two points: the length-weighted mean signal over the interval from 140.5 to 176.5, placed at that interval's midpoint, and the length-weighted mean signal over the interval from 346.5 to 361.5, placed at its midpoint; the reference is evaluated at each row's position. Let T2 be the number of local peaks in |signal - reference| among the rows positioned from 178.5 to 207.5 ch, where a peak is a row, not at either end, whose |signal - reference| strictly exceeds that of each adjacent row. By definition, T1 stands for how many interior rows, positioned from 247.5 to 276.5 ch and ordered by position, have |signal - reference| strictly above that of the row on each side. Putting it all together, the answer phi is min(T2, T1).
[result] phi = 6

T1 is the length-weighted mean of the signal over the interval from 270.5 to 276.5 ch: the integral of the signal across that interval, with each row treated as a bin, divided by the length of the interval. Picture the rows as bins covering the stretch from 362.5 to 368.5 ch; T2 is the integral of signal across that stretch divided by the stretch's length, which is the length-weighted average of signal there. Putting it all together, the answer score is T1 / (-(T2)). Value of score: -0.8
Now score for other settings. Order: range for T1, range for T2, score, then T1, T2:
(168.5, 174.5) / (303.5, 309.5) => -0.8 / 4.2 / 5.6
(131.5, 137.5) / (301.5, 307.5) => -0.8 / 4.3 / 5.3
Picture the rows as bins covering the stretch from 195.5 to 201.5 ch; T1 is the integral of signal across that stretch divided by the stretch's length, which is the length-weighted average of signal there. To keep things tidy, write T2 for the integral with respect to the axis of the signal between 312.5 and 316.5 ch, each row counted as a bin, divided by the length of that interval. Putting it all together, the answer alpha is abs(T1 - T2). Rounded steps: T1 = 5.3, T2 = 5.65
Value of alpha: 0.4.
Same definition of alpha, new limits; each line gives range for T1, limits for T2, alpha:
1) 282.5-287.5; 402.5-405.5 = 2.5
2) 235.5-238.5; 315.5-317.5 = 2.9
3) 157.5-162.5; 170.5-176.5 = 1.4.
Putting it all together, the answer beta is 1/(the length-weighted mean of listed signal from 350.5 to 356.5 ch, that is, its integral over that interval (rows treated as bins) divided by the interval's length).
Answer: 0.168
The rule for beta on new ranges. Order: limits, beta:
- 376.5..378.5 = 0.169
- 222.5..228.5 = 0.280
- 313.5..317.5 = 0.174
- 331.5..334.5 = 0.167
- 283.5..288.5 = 0.331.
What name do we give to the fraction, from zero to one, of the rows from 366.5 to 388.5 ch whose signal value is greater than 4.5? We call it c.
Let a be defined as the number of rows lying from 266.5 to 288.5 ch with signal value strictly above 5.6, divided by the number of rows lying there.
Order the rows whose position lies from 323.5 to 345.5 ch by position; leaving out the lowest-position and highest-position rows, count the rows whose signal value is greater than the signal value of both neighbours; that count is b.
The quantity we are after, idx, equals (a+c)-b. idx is -6.0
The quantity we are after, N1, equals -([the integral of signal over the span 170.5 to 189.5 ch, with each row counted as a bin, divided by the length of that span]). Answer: -4.36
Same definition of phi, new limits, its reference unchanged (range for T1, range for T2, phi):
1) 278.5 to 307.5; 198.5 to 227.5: 4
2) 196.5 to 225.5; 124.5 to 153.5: 5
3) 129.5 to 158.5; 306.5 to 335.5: 5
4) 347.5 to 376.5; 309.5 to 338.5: 6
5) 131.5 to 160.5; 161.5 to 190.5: 5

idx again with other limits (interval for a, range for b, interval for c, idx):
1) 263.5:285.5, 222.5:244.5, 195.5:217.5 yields -0.9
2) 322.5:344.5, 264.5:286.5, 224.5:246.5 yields -2.0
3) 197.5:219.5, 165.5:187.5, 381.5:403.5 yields -5.0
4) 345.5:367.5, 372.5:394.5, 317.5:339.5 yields -5.0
